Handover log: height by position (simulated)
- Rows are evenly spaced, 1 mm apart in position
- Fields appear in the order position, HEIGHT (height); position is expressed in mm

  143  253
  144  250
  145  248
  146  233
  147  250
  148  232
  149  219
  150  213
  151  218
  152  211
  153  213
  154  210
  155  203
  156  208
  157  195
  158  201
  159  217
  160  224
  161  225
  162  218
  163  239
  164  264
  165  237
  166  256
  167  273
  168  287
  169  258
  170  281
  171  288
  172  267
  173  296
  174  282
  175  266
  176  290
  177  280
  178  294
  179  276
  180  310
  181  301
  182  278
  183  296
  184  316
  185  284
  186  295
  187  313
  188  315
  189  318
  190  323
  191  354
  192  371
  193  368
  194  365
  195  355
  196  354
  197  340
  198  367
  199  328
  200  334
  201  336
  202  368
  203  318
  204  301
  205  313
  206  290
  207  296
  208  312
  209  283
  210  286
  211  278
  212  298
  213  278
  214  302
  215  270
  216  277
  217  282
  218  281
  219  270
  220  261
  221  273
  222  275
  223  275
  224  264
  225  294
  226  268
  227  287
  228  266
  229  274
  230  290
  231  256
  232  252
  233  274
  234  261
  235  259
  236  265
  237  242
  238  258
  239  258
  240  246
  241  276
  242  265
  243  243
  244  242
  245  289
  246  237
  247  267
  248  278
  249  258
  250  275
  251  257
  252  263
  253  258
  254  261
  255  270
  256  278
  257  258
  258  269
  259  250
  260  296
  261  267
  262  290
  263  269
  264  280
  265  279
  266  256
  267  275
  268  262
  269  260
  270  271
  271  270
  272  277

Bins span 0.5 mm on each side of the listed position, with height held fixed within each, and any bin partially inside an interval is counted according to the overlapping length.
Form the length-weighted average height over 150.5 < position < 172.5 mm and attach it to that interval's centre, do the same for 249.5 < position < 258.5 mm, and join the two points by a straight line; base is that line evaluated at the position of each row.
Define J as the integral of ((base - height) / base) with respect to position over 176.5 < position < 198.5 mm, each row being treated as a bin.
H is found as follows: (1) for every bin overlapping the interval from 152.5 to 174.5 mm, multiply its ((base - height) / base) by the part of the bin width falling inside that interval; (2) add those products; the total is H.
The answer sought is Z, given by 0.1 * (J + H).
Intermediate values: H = -0.5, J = -7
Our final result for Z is -0.748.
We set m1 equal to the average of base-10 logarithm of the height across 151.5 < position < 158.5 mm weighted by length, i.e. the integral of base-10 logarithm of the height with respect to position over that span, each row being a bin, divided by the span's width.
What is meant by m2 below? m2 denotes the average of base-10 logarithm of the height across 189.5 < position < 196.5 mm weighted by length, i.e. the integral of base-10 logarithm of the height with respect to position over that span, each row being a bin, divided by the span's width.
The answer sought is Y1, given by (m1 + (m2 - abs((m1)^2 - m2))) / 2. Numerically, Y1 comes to 1.0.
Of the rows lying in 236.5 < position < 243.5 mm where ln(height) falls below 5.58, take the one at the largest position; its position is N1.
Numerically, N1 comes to 243 mm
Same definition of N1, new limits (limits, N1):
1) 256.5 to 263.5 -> 259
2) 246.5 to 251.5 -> 251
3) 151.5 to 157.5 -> 157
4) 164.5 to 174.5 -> 169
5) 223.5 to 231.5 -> 231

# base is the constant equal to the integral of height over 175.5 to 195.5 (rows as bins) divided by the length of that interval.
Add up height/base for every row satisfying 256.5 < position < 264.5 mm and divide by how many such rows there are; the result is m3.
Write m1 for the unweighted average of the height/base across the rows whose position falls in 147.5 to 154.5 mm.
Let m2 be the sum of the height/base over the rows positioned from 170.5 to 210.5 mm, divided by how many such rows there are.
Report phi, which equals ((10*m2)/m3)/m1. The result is 17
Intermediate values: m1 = 0.69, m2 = 0.99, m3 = 0.86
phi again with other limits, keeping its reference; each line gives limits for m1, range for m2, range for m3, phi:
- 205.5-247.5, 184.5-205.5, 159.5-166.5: 16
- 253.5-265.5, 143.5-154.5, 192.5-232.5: 9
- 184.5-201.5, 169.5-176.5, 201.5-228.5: 9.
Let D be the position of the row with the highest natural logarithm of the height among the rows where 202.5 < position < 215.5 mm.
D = 203 mm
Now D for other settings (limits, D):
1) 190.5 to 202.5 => 192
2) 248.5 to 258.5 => 256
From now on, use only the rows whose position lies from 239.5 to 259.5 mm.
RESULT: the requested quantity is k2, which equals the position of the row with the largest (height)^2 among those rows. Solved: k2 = 245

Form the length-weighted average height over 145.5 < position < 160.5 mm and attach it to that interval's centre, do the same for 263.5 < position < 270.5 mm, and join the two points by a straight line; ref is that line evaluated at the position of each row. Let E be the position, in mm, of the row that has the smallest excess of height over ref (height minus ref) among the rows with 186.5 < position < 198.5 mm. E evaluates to 187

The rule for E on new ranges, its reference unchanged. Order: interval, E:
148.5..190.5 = 157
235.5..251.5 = 246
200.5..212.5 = 211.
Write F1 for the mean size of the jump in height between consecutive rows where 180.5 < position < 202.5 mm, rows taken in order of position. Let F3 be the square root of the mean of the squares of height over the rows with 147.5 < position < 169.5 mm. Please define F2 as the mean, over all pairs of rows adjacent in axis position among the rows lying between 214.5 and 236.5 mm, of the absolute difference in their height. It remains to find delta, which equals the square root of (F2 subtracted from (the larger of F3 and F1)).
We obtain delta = 14.7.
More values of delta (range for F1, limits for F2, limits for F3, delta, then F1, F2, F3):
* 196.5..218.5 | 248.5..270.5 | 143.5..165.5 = 14.5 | 18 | 15.0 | 225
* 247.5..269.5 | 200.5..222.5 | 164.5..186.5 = 16.3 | 15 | 16.1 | 283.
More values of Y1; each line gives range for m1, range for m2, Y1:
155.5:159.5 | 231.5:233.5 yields 0.9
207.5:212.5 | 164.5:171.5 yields 0.6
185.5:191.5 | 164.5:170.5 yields 0.5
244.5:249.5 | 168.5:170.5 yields 0.7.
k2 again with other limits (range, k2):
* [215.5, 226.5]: 225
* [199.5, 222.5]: 202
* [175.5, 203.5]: 192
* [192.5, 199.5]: 193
